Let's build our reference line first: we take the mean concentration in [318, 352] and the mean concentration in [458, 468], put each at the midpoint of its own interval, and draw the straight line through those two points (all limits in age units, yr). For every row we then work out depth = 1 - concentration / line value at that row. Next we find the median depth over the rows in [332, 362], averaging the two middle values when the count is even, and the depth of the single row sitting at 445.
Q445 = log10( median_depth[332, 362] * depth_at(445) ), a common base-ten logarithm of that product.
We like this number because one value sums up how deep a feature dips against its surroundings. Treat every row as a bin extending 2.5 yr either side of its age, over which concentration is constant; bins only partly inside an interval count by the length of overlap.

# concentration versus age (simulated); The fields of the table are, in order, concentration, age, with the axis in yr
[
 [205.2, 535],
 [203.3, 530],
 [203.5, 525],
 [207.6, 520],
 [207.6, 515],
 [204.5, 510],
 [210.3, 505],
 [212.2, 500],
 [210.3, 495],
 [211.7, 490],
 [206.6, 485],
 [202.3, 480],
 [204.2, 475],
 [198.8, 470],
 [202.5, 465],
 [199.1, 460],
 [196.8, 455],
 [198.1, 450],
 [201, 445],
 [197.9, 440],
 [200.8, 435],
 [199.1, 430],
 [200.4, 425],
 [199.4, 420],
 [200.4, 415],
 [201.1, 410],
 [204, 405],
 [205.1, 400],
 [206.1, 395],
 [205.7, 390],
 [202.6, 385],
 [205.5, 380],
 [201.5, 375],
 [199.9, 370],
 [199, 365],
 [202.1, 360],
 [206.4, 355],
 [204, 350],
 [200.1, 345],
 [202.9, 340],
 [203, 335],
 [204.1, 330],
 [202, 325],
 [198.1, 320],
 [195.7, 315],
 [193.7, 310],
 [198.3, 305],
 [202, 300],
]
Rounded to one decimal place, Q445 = -6.1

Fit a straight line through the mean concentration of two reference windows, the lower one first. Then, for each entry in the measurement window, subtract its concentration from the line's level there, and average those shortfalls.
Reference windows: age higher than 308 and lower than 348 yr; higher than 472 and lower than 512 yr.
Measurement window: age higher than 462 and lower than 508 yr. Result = 0.9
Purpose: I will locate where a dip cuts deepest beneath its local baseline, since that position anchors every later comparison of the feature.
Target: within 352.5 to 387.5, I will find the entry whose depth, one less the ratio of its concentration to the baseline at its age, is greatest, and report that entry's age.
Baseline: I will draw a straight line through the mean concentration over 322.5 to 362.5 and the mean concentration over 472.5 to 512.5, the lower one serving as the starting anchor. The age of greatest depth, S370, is 365 yr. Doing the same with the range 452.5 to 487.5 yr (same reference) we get 455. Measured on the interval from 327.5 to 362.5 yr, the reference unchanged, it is 345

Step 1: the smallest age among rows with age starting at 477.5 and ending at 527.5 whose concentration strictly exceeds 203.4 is 485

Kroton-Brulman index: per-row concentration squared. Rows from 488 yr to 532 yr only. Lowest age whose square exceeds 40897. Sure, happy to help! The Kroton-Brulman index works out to 490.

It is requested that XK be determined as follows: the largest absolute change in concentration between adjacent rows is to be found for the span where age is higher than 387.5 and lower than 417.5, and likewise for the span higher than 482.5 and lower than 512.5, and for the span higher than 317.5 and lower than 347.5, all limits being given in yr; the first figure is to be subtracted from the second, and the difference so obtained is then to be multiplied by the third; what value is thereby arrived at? 11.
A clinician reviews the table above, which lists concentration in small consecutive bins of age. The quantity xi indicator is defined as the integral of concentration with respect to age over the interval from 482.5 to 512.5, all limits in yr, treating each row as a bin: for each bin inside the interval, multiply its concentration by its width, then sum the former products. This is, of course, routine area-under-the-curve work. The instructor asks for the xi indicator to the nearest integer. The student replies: 6278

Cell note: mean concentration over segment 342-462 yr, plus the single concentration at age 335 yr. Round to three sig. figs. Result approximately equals 405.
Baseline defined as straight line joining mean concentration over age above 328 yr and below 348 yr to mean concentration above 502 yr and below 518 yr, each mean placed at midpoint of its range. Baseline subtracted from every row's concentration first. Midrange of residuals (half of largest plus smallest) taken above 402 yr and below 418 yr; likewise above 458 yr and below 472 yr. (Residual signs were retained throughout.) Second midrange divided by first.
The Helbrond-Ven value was 2.3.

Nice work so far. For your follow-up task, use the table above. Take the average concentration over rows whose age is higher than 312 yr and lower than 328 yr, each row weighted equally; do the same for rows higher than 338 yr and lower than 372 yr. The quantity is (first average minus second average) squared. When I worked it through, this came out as 12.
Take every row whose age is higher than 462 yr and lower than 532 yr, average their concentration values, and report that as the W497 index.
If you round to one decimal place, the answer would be 206.1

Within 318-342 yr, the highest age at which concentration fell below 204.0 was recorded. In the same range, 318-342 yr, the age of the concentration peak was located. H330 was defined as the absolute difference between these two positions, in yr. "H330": 10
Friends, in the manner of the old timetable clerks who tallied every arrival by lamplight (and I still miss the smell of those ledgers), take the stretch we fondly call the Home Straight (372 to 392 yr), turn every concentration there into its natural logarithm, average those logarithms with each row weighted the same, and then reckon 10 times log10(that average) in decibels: 7.26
